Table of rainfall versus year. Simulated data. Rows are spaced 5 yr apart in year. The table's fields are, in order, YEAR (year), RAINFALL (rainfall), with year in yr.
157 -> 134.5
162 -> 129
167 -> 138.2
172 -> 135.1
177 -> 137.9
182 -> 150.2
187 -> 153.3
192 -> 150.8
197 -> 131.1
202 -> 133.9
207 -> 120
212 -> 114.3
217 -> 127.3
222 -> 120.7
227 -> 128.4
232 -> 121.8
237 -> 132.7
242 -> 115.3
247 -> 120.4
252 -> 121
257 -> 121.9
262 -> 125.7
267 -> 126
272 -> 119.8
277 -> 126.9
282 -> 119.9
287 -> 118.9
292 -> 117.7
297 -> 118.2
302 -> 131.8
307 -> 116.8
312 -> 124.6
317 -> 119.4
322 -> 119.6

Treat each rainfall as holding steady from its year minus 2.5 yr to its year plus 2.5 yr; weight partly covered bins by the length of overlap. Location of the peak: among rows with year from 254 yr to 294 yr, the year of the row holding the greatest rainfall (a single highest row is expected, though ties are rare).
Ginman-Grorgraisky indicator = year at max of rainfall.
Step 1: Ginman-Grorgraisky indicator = 277 yr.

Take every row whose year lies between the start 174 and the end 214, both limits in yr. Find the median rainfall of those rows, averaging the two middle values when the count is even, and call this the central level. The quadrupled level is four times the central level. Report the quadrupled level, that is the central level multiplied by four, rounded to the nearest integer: 544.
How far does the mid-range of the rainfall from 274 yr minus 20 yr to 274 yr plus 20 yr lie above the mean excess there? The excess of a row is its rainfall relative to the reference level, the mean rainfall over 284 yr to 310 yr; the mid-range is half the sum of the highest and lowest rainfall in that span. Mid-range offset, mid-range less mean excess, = 121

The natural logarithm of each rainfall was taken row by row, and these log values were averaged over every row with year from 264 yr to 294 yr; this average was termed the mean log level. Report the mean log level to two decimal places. 4.80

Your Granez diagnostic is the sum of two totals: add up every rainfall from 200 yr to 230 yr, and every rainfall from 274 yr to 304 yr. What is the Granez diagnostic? 1478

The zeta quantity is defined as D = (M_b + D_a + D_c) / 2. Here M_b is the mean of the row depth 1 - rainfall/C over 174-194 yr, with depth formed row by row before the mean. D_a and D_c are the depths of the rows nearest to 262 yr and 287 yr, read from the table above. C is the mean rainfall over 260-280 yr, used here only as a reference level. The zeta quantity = -0.076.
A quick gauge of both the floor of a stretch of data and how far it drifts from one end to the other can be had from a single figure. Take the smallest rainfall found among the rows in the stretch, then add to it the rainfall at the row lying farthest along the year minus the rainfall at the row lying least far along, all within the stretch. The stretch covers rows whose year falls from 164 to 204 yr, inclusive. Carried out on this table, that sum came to 127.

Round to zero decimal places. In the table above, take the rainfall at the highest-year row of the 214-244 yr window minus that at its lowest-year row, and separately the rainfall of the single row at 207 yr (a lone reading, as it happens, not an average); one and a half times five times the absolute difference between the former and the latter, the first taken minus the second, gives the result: 990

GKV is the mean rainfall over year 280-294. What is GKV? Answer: 119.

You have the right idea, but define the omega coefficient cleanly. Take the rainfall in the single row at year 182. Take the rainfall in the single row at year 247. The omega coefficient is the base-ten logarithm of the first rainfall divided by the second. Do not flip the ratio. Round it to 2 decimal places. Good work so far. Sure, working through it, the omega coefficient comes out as 0.10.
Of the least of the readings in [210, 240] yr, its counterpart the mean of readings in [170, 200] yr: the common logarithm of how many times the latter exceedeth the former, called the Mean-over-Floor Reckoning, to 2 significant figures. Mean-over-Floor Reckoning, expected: 0.097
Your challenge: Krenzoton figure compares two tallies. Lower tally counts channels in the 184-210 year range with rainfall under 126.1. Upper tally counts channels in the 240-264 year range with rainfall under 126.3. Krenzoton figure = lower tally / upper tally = 0.20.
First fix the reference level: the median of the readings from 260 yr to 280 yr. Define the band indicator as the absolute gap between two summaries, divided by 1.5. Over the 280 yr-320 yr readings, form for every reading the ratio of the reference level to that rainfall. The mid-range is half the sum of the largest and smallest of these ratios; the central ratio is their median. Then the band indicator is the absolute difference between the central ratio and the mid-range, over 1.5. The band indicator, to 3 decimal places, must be 0.027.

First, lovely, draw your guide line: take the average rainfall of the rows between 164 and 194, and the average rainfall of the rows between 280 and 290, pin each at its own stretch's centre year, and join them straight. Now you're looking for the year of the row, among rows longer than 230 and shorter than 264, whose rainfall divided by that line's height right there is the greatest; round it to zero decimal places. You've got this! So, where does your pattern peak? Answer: 237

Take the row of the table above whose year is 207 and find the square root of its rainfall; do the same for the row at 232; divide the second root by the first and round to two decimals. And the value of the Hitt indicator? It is 1.01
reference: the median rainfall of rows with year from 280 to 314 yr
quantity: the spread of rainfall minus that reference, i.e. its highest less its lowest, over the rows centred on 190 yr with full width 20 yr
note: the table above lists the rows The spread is 22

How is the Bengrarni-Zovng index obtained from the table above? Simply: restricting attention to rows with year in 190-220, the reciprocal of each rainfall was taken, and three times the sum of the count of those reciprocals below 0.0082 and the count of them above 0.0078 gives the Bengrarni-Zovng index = 21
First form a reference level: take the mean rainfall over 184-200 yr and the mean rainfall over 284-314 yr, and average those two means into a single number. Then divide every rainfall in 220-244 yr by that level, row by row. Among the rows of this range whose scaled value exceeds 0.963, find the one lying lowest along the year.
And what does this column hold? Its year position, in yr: 227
